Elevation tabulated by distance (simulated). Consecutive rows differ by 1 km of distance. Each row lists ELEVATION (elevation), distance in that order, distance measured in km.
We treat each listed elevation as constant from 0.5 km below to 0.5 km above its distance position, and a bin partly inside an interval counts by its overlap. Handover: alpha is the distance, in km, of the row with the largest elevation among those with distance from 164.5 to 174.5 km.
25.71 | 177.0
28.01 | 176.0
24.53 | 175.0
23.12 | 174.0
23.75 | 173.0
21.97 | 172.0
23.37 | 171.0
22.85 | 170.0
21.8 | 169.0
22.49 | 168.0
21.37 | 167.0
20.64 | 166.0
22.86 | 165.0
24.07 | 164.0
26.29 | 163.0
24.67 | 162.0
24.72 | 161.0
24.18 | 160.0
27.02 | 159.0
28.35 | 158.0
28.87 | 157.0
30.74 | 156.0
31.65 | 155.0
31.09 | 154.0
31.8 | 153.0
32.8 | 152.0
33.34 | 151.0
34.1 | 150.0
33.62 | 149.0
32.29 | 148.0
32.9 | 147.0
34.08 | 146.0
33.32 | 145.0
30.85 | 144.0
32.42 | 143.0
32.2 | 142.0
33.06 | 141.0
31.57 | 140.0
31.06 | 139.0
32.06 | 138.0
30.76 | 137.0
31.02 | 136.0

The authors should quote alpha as 173.0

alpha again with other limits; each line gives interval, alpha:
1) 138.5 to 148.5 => 146.0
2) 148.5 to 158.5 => 150.0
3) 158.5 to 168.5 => 159.0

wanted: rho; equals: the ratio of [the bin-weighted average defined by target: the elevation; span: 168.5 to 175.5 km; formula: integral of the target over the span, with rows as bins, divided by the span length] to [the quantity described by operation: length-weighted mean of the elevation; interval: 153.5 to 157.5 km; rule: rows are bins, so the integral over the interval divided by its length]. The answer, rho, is 0.75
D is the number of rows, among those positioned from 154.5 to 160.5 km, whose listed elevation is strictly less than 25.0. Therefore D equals 1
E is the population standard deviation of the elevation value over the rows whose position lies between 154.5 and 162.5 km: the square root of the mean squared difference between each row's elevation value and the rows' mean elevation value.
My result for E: 2.68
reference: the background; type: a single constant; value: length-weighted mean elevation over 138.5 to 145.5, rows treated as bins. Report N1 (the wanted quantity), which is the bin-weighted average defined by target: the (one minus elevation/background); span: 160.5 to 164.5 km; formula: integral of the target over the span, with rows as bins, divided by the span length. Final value 0.22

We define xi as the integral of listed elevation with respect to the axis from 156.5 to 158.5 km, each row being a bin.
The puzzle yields 57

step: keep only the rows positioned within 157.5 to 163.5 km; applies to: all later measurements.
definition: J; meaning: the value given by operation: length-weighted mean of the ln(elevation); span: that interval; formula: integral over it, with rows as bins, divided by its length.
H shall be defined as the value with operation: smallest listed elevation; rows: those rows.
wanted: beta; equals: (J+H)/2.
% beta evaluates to 14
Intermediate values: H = 24.18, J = 3.25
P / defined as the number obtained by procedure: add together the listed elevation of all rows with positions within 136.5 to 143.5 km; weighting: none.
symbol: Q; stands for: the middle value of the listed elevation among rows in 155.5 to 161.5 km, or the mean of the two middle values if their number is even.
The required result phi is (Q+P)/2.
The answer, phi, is 125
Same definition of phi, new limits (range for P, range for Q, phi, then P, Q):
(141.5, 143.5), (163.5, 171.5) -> 44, 65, 23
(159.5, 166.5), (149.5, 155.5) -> 100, 167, 32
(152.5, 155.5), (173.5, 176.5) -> 60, 95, 25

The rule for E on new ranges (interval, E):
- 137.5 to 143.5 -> 0.63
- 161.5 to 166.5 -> 1.89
